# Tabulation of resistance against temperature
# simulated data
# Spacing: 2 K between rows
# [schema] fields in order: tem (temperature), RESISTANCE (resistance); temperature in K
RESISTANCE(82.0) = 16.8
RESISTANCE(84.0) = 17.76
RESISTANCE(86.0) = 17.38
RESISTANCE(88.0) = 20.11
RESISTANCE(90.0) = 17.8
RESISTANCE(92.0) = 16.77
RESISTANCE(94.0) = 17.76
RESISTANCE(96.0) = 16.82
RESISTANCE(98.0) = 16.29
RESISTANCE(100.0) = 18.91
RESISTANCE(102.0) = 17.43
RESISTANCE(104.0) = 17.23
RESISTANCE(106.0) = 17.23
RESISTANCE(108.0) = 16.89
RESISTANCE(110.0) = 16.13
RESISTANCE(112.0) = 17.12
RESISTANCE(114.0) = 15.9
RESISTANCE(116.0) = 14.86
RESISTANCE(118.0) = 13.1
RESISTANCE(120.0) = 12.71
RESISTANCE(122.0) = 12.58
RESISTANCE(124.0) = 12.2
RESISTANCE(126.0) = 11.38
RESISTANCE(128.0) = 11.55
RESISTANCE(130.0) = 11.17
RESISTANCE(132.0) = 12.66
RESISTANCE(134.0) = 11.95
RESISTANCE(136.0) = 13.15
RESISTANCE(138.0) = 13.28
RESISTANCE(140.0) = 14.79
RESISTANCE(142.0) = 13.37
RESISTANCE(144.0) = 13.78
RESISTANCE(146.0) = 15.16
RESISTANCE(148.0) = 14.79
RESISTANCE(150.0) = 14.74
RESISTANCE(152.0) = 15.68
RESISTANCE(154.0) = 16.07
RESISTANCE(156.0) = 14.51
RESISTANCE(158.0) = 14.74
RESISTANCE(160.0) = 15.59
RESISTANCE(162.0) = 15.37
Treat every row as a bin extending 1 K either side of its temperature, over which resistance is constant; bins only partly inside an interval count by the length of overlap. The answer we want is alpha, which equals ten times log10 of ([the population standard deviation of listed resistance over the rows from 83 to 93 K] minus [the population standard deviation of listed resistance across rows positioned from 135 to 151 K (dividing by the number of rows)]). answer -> -4.3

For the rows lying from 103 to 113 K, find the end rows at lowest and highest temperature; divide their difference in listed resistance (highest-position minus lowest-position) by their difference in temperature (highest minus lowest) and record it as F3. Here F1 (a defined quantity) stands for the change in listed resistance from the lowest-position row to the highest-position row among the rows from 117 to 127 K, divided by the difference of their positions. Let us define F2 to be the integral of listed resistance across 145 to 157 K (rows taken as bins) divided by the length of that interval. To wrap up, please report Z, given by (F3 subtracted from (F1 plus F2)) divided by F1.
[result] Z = -70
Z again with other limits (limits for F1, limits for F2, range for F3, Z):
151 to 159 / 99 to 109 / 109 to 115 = -111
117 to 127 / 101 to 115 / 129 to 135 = -76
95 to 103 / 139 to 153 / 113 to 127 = 148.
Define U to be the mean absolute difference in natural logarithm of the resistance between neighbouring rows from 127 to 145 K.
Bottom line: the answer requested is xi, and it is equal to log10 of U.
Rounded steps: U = 0.070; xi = -1.15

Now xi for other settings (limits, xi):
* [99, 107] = -1.51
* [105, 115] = -1.30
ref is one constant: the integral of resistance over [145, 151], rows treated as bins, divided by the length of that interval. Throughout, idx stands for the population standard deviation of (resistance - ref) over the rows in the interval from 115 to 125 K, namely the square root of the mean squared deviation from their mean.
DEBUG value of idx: 0.93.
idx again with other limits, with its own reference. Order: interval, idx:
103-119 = 1.36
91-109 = 0.71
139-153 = 0.73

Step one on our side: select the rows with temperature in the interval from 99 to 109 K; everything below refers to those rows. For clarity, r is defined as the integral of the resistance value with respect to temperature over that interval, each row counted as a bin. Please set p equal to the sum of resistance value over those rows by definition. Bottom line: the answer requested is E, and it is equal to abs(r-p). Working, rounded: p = 88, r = 175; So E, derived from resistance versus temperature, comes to 88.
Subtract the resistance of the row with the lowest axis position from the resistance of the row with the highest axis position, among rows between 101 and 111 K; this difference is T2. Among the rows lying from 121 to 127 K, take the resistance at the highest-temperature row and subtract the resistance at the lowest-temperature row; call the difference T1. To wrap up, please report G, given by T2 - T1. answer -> -0.1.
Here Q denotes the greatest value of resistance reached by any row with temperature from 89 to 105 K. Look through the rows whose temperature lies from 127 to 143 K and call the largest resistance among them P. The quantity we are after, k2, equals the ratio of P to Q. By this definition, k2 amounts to 0.78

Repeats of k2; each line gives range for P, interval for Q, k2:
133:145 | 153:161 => 0.92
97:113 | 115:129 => 1.27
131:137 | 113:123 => 0.83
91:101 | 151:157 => 1.18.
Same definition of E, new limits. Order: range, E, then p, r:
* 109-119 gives 77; 77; 154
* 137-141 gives 28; 28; 56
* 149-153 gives 30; 30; 61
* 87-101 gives 124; 124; 249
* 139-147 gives 57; 57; 114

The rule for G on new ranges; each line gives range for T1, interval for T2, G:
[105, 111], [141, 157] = 2.2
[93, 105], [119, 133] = 0.5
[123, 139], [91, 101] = 1.1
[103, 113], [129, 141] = 3.7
